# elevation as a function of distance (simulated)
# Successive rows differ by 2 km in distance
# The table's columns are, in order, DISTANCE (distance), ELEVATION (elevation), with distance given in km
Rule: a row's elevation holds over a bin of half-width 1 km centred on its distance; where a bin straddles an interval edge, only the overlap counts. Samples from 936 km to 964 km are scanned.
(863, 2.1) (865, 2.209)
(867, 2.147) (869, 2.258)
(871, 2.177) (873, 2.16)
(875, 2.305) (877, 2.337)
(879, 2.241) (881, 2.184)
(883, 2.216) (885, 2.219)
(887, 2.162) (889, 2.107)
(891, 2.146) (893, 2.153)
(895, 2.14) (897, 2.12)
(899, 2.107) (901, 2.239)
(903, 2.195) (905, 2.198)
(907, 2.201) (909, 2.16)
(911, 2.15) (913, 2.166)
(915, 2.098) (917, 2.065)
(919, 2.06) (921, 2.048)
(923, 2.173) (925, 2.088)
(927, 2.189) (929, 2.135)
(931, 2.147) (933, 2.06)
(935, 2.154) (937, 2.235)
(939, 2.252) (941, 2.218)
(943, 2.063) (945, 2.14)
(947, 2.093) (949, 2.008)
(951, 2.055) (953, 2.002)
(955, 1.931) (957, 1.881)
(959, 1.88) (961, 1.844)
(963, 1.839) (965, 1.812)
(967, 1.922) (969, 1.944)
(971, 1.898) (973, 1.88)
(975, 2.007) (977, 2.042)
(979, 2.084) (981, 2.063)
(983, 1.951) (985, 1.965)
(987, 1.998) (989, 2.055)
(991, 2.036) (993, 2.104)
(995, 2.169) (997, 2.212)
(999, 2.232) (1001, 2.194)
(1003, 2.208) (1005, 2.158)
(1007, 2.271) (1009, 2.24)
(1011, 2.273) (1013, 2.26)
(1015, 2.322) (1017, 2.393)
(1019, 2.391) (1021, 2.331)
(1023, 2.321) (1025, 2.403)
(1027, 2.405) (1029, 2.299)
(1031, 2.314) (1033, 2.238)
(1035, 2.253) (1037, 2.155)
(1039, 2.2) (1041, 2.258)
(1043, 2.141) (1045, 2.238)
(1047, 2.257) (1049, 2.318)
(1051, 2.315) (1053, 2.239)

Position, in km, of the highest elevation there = 939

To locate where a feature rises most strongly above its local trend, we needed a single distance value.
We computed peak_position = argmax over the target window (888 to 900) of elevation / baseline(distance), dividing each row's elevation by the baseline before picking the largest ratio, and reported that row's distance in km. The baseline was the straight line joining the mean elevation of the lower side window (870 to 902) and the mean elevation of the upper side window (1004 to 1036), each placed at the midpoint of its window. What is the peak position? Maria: 893 km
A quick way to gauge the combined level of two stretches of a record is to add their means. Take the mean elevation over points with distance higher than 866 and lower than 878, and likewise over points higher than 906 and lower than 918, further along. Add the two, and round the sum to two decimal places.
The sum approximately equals 4.37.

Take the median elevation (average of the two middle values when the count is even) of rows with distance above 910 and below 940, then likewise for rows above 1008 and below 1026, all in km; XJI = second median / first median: 1.08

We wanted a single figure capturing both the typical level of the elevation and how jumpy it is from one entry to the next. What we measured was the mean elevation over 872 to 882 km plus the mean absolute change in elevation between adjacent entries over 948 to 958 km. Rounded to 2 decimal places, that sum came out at 2.30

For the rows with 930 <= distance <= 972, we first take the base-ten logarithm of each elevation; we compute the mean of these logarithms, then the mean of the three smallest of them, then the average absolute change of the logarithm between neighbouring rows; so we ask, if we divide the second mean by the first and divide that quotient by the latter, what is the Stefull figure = 71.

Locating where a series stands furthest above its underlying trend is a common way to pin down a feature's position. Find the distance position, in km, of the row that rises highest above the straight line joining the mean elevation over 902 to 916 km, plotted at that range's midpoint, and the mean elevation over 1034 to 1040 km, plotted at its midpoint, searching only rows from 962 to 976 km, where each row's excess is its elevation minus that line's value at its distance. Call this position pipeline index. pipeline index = 975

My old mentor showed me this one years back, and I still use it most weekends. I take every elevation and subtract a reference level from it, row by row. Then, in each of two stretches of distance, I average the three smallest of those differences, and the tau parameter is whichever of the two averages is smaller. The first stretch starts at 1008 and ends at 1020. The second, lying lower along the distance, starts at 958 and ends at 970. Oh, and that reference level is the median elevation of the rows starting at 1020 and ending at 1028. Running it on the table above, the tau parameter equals -0.54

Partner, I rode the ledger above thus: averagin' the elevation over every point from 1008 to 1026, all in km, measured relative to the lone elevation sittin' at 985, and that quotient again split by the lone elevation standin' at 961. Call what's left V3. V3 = 0.64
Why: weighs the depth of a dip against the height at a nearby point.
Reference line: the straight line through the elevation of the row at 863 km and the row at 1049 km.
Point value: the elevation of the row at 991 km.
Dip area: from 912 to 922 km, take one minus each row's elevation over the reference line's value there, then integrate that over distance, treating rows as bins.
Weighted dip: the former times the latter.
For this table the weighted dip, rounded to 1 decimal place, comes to 0.7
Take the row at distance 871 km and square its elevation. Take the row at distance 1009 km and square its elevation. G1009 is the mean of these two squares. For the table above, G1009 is 4.88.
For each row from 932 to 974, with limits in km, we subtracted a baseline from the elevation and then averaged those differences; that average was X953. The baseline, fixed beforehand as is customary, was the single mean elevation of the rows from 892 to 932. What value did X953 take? -0.14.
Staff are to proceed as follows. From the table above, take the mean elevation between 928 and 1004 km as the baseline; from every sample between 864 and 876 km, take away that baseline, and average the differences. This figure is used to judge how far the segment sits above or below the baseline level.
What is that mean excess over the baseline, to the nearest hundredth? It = 0.16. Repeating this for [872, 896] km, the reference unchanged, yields 0.15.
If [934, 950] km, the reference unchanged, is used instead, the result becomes 0.10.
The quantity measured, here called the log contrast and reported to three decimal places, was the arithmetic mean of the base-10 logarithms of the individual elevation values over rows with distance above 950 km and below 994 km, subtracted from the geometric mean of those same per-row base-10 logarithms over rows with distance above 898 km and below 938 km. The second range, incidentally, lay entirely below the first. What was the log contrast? 0.038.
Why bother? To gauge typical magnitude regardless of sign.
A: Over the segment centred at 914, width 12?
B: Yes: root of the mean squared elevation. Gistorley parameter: 2.12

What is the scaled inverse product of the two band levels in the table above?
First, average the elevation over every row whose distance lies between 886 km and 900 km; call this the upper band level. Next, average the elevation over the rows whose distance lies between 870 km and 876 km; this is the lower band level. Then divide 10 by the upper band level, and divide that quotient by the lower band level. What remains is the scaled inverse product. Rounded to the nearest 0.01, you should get 2.12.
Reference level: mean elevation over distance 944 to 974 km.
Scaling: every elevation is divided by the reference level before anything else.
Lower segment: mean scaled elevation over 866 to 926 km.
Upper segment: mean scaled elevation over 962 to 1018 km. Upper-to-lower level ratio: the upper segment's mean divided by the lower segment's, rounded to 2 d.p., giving 0.96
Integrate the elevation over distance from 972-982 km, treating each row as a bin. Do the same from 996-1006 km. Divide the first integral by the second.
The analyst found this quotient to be 0.92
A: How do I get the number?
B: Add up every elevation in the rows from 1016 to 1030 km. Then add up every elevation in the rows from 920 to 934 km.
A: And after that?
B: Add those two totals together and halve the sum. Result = 15.7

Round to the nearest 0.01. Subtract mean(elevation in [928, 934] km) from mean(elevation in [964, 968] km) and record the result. -0.25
